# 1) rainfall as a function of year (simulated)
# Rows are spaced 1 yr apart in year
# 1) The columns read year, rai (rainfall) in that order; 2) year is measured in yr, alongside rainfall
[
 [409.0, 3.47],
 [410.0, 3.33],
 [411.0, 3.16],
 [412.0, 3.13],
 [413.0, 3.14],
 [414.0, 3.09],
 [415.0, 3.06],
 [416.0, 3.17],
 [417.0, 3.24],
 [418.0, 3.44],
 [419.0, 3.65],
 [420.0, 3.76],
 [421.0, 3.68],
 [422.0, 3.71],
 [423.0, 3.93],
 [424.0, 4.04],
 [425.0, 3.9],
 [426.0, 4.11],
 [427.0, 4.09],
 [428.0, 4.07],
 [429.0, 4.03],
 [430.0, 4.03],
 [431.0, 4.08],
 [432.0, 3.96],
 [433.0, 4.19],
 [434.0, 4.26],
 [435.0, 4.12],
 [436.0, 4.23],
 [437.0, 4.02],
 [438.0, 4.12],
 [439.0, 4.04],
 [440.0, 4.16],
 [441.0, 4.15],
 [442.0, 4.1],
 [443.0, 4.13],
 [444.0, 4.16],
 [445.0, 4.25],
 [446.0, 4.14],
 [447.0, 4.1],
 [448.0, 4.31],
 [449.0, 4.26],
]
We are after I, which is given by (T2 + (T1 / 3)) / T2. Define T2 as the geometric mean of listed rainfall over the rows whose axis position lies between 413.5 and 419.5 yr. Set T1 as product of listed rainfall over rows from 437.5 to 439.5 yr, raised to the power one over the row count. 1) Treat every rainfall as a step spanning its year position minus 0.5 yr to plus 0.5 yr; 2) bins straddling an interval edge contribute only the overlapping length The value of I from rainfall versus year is 1.42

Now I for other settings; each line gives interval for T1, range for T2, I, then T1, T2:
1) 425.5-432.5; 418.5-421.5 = 1.37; 4.05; 3.7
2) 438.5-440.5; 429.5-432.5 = 1.34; 4.10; 4.0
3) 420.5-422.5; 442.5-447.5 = 1.30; 3.69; 4.2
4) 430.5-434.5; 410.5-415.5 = 1.44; 4.12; 3.1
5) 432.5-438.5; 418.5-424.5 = 1.37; 4.16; 3.8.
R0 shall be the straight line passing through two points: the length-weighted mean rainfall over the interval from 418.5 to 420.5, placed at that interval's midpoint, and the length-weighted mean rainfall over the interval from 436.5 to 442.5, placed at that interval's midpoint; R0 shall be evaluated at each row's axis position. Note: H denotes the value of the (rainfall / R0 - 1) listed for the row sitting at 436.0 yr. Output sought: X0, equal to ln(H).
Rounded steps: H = 0.050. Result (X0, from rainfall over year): -3.0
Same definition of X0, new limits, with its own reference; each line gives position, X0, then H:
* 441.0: -5.2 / 0.005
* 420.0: -4.4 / 0.012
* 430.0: -3.5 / 0.030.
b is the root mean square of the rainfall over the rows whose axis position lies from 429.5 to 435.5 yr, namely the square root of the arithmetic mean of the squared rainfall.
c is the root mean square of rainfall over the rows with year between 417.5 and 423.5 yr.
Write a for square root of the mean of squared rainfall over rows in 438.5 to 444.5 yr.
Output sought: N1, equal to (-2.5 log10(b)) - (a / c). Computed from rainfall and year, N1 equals -2.6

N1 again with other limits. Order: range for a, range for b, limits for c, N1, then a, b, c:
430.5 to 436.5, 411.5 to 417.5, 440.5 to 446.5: -2.2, 4.14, 3.1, 4.16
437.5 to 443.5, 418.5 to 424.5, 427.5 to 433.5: -2.5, 4.12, 3.8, 4.06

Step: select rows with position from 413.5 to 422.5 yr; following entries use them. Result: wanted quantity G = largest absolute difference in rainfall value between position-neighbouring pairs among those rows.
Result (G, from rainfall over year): 0.21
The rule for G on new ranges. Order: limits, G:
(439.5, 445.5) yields 0.09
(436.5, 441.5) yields 0.12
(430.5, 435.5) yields 0.23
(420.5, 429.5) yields 0.22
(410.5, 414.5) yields 0.05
